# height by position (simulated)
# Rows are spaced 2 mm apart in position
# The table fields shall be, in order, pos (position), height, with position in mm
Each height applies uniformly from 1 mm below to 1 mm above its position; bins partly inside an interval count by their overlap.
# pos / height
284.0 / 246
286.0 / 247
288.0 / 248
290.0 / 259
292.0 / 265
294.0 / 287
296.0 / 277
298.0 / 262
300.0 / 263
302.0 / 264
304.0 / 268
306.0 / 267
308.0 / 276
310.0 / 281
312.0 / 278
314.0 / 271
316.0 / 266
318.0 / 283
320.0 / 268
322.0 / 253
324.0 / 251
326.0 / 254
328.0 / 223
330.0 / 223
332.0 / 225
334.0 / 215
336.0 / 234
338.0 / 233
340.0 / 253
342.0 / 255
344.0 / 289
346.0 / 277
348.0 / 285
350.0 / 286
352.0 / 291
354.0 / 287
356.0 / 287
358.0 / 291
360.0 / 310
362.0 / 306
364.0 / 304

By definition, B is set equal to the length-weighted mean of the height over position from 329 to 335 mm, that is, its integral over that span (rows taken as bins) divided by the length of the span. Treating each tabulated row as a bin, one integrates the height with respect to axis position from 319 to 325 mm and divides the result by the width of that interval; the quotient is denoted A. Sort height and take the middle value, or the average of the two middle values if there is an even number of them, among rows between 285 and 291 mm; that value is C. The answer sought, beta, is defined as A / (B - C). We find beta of -10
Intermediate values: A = 257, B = 221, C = 248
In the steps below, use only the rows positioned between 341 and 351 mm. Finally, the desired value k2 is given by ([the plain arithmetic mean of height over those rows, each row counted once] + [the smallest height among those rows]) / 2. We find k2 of 267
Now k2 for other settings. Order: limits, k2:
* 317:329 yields 239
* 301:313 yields 268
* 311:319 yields 270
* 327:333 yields 223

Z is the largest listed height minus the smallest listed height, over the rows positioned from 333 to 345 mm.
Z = 74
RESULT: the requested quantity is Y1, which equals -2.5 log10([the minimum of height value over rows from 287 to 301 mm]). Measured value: -5.99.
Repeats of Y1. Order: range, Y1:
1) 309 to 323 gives -6.01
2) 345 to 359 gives -6.11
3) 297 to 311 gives -6.05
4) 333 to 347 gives -5.83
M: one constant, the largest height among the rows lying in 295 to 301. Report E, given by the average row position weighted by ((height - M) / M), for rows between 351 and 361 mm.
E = 357.0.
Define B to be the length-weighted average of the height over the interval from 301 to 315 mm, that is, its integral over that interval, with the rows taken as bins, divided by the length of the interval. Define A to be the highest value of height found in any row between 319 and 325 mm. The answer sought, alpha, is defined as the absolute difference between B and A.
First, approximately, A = 268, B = 272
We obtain 4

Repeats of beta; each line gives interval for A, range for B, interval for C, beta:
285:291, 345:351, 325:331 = 4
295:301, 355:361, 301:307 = 9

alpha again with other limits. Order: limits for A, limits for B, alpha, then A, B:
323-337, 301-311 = 17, 254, 271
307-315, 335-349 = 20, 281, 261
